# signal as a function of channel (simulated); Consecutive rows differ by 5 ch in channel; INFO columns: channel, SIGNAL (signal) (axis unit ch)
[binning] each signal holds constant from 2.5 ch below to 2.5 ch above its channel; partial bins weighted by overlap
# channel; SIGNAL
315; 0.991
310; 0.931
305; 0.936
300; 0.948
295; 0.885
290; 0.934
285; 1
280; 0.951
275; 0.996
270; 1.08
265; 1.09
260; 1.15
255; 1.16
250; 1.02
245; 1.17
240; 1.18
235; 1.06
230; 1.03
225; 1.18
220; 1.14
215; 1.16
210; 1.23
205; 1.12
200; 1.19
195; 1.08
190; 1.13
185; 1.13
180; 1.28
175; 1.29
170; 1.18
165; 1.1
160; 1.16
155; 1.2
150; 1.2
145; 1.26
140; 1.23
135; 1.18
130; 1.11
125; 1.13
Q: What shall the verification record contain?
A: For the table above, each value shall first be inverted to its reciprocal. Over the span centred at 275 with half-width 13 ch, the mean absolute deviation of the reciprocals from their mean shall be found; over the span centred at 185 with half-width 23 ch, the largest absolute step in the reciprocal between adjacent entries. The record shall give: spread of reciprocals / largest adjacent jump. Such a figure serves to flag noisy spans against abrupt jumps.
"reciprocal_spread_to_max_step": 0.45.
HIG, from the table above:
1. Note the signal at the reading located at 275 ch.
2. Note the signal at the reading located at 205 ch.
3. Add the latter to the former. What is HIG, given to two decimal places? 2.12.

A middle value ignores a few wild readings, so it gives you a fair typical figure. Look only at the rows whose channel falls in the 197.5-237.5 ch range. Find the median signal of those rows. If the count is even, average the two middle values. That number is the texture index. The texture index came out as 1.15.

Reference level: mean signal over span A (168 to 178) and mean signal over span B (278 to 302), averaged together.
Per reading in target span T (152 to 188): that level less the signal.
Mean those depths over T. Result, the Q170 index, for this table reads -0.10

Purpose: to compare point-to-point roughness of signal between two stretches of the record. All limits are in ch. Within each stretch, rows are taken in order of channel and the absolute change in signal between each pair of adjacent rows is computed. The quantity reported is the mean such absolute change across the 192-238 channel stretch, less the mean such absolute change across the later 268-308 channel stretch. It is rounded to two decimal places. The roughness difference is 0.02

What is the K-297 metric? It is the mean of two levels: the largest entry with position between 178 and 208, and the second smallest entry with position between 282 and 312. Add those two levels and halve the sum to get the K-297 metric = 1.11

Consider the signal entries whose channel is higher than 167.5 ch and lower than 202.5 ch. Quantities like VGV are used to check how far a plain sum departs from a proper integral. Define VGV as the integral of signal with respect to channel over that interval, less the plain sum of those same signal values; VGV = 33.1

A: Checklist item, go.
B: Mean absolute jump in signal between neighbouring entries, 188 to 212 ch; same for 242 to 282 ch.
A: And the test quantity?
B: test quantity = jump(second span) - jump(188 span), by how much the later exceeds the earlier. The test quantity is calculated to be -0.014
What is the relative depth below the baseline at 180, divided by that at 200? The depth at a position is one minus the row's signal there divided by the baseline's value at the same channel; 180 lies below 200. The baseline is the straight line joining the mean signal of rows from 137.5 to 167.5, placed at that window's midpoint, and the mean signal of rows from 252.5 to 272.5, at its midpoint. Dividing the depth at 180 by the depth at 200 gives 3.6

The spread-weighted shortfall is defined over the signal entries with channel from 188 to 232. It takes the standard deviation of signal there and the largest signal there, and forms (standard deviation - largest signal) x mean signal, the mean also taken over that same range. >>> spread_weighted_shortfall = -1.34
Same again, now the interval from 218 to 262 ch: -1.25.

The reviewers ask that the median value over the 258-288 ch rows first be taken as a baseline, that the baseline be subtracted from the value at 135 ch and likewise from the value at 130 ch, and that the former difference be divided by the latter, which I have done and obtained 2.0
